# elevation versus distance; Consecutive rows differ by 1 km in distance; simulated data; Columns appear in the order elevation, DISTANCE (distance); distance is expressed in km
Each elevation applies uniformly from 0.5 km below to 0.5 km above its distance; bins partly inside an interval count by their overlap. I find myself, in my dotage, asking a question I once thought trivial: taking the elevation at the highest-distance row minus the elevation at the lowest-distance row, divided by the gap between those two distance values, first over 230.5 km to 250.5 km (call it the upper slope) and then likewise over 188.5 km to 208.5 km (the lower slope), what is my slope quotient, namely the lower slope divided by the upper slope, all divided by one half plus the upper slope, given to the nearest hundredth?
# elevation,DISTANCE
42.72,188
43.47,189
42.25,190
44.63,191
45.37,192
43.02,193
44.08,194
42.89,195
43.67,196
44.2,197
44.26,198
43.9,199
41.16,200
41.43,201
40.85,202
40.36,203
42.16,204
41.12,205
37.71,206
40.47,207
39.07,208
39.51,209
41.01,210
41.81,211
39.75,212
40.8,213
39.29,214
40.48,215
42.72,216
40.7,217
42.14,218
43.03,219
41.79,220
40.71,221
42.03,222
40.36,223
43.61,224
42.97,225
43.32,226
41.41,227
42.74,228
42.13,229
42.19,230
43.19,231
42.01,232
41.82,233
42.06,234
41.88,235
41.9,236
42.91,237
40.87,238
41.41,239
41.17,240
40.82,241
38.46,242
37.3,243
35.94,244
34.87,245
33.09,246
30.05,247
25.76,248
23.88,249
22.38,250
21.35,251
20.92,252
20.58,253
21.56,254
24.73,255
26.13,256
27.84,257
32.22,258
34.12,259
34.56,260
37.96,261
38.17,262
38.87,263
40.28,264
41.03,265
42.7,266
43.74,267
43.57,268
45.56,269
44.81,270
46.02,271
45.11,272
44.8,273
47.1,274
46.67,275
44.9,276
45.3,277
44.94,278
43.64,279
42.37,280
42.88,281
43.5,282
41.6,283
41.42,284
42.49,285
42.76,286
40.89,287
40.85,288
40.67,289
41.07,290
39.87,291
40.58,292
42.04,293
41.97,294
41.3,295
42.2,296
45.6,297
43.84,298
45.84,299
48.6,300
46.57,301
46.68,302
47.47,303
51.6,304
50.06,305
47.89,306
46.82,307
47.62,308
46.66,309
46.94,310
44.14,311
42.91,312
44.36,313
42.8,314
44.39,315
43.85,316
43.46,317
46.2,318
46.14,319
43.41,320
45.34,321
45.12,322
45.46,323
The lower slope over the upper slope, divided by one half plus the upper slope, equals -0.36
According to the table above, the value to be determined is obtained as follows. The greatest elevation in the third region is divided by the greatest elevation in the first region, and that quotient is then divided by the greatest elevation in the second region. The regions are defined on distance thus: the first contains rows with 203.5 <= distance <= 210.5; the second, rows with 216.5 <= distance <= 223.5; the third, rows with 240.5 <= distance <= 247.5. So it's 0.023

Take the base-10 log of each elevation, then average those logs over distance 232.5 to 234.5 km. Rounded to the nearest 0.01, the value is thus 1.62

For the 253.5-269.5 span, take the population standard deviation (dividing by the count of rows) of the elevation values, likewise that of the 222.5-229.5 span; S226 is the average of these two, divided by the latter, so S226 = 3.9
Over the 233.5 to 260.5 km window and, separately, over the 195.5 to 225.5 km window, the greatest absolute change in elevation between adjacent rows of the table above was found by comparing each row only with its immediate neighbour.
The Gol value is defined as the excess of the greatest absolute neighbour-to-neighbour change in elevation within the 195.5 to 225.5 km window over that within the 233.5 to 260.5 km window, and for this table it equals -1.0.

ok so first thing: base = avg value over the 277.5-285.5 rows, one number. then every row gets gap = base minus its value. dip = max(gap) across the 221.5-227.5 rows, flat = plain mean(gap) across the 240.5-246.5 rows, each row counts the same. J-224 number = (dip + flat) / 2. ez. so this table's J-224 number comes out 4.3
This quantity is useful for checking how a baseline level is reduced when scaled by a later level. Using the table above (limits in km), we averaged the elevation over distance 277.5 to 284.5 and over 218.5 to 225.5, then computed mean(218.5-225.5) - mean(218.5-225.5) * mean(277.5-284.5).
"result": -1763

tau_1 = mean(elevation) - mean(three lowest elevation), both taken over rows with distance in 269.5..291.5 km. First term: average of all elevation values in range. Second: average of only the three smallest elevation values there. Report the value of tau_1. 2.9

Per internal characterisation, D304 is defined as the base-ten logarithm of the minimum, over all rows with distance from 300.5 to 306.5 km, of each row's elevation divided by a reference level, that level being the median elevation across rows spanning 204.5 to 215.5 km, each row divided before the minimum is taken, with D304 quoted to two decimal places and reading 0.06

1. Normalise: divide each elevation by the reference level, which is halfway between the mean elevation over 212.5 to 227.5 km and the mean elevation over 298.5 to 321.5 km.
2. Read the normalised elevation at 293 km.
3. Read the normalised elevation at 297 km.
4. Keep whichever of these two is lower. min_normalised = 1.0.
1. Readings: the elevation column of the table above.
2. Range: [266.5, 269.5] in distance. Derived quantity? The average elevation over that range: 44.3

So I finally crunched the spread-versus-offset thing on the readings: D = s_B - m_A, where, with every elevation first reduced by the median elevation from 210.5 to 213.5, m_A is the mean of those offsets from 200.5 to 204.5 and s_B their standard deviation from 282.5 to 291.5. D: 0.5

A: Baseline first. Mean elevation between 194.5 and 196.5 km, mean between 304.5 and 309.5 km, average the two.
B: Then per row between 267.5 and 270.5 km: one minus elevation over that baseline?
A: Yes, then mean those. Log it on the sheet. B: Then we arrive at 0.02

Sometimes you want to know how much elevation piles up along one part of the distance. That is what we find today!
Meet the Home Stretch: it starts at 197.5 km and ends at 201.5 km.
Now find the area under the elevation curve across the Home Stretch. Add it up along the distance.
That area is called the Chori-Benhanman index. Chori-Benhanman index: 171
